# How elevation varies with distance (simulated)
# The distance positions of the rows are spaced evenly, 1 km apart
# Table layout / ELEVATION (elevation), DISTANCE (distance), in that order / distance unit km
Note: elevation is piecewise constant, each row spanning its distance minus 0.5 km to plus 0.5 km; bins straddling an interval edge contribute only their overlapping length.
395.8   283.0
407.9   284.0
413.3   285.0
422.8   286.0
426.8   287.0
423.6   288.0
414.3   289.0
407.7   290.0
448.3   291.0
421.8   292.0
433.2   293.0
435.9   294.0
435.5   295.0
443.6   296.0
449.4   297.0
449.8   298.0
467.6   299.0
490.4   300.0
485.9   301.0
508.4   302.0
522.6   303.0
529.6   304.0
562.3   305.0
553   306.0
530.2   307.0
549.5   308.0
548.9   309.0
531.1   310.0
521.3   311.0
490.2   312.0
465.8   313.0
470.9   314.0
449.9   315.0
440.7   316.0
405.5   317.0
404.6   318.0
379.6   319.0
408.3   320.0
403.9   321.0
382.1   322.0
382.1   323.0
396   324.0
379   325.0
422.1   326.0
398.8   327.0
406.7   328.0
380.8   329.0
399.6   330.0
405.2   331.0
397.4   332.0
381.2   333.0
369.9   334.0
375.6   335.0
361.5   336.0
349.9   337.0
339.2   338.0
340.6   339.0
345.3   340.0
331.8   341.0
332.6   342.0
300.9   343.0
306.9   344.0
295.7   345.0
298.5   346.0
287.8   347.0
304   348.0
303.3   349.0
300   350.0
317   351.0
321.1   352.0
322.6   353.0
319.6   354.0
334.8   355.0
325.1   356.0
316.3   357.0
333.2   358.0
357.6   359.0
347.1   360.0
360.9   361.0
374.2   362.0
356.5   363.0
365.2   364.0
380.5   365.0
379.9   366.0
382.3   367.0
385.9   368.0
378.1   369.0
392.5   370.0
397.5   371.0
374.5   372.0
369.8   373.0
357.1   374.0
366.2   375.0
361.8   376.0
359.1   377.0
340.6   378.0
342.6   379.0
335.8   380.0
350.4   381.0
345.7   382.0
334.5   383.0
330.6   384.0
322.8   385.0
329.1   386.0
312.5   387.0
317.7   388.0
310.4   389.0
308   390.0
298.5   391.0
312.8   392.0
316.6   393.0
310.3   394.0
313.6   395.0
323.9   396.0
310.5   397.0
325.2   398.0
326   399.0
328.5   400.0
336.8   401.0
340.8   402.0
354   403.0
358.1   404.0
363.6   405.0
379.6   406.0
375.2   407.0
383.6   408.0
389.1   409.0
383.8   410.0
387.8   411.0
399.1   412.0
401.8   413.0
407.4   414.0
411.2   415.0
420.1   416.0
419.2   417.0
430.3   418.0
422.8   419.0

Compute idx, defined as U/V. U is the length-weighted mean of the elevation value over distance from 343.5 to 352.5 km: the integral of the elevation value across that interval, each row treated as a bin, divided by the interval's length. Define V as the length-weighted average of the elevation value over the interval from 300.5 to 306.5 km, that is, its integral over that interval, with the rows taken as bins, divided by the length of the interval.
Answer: 0.6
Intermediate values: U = 304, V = 527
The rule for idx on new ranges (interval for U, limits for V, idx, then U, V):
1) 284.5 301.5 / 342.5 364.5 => 1.4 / 439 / 325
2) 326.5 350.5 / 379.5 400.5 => 1.1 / 346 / 322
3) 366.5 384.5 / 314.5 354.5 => 1.0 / 361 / 361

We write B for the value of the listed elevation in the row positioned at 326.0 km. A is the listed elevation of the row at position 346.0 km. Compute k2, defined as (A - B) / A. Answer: -0.41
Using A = 298.5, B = 422.1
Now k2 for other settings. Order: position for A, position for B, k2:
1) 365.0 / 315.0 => -0.18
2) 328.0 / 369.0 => 0.07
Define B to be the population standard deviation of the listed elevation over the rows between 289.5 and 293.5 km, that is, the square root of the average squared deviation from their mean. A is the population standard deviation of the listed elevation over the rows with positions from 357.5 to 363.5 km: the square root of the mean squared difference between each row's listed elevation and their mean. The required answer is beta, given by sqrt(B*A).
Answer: 14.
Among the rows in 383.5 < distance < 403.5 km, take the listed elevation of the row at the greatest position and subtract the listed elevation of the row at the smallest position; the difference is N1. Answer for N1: 23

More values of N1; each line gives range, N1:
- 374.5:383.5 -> -32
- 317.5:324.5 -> -9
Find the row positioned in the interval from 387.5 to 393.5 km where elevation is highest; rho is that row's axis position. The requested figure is 388.0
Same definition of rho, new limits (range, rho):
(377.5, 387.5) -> 381.0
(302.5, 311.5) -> 305.0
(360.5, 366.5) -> 365.0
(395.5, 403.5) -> 403.0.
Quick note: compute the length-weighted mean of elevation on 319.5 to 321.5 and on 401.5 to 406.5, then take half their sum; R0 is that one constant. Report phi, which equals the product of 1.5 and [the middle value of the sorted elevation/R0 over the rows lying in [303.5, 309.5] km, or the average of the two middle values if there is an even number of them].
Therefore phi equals 2.15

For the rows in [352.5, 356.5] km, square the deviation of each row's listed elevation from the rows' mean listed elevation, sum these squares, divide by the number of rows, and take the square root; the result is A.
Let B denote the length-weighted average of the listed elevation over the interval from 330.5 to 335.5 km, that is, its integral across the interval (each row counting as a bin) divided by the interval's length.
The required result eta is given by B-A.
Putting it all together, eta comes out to 380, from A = 6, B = 386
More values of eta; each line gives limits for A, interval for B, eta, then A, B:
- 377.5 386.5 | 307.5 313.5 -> 510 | 8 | 518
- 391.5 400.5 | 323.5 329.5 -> 390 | 7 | 397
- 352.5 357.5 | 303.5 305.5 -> 540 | 6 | 546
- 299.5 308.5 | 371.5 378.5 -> 336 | 25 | 361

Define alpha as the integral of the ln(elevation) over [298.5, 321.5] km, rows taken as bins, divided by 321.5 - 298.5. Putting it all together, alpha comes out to 6.17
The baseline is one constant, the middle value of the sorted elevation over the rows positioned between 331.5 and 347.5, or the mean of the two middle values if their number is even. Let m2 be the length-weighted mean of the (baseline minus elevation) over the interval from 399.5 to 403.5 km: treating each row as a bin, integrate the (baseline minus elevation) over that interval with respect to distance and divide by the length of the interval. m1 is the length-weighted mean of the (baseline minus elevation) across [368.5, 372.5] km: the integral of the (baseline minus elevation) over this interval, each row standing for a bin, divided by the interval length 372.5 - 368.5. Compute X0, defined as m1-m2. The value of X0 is -46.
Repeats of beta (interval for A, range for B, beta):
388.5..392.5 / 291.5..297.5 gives 7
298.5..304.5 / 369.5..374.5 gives 18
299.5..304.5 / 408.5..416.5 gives 14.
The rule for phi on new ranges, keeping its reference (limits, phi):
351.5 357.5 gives 1.26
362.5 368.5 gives 1.49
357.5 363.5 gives 1.40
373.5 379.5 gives 1.40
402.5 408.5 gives 1.45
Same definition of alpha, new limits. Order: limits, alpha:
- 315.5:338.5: 5.96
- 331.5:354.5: 5.80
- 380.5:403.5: 5.78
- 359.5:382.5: 5.90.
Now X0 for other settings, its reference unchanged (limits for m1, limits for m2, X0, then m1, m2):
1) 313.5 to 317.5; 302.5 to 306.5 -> 100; -102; -202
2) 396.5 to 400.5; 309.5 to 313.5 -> 180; 17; -162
